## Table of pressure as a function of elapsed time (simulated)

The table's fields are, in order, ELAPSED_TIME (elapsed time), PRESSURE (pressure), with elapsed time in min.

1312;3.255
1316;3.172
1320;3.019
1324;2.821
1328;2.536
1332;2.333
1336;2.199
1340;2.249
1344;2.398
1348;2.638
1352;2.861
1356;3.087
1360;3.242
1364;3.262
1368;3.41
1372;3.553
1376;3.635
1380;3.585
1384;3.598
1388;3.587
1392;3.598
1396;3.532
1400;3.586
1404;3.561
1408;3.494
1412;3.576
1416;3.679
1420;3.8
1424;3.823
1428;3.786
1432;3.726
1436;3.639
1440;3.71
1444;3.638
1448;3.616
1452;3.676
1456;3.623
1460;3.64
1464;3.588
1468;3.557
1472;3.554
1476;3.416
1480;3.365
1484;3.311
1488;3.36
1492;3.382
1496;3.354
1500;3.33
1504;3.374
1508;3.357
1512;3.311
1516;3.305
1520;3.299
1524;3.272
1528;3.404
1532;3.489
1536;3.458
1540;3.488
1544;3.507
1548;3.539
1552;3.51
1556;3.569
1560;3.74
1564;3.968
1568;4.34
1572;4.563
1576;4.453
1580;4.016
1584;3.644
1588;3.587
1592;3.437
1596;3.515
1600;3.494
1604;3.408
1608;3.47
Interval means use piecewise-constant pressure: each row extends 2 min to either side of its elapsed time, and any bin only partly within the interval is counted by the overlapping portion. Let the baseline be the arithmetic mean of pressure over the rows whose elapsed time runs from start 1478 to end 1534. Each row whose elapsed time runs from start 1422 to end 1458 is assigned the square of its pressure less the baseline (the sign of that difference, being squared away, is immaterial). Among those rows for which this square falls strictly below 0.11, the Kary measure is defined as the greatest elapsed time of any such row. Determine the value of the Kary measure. 1456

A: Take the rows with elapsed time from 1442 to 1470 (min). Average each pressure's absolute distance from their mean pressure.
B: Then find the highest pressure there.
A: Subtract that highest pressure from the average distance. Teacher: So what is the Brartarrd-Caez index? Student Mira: -3.6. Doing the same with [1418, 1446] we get -3.8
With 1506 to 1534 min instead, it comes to -3.4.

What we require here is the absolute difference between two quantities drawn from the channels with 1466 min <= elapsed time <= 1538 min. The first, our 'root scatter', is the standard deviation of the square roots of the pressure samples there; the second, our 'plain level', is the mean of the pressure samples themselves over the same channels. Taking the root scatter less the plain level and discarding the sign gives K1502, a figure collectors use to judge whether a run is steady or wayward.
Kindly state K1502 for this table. 3.36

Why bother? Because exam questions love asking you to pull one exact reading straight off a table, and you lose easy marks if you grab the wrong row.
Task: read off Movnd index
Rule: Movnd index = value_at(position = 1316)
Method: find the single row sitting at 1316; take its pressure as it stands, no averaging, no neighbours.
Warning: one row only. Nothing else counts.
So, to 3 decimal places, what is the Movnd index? 3.172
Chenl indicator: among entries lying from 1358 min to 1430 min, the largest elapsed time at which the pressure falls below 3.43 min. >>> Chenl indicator 1368 min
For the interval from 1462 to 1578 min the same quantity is 1528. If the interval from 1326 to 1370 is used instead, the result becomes 1368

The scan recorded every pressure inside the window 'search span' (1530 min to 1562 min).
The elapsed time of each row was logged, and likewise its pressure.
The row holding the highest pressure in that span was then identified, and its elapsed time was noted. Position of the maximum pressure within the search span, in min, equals 1560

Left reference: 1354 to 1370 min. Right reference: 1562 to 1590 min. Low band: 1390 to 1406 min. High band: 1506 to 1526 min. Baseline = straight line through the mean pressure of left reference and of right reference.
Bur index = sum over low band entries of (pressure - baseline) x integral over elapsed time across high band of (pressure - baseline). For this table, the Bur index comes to -7.7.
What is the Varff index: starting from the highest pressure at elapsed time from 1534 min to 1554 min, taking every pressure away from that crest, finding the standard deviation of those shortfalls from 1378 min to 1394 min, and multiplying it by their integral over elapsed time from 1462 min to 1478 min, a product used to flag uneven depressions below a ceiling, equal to 0.00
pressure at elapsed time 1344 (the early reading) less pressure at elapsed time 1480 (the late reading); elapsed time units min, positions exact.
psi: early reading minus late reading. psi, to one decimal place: -1.0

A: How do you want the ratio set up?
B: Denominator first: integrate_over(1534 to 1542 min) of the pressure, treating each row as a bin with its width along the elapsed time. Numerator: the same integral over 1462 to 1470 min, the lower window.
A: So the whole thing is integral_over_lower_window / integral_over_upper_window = 1.03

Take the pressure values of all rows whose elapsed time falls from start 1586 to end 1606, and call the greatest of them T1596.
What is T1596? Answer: 3.587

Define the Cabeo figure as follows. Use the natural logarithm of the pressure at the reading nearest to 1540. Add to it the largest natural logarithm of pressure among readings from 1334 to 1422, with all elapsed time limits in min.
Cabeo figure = 2.58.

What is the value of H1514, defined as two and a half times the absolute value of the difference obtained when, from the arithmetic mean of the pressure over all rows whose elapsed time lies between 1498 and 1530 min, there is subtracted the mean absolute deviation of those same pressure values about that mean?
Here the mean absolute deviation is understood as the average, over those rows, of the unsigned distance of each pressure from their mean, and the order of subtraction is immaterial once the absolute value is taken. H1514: 8.24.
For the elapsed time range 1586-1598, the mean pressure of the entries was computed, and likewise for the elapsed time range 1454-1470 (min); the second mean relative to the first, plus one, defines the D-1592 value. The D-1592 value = 2.03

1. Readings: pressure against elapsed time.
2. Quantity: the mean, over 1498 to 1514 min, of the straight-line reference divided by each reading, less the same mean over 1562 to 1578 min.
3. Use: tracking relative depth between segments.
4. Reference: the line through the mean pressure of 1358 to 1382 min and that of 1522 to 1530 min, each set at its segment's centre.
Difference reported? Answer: 0.24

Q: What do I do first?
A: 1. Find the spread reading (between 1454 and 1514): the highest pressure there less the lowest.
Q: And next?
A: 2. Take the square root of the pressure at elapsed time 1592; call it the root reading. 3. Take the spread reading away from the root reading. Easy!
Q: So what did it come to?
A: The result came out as 1.52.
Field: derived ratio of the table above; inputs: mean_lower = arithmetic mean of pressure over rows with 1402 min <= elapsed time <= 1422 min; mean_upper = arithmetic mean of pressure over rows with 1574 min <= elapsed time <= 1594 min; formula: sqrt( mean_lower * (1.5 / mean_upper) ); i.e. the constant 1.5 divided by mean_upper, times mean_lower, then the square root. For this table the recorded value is 1.19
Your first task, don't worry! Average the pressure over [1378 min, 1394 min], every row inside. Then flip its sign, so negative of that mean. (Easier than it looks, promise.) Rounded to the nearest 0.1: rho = -3.6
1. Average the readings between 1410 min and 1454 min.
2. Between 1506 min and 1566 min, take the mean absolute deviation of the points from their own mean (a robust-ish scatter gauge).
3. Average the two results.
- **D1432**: 1.91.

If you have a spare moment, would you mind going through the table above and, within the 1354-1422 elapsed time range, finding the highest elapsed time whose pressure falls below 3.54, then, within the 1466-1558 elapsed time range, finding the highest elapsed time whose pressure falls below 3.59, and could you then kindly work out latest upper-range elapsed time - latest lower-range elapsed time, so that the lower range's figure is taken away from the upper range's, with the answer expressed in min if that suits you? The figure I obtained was 148 min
